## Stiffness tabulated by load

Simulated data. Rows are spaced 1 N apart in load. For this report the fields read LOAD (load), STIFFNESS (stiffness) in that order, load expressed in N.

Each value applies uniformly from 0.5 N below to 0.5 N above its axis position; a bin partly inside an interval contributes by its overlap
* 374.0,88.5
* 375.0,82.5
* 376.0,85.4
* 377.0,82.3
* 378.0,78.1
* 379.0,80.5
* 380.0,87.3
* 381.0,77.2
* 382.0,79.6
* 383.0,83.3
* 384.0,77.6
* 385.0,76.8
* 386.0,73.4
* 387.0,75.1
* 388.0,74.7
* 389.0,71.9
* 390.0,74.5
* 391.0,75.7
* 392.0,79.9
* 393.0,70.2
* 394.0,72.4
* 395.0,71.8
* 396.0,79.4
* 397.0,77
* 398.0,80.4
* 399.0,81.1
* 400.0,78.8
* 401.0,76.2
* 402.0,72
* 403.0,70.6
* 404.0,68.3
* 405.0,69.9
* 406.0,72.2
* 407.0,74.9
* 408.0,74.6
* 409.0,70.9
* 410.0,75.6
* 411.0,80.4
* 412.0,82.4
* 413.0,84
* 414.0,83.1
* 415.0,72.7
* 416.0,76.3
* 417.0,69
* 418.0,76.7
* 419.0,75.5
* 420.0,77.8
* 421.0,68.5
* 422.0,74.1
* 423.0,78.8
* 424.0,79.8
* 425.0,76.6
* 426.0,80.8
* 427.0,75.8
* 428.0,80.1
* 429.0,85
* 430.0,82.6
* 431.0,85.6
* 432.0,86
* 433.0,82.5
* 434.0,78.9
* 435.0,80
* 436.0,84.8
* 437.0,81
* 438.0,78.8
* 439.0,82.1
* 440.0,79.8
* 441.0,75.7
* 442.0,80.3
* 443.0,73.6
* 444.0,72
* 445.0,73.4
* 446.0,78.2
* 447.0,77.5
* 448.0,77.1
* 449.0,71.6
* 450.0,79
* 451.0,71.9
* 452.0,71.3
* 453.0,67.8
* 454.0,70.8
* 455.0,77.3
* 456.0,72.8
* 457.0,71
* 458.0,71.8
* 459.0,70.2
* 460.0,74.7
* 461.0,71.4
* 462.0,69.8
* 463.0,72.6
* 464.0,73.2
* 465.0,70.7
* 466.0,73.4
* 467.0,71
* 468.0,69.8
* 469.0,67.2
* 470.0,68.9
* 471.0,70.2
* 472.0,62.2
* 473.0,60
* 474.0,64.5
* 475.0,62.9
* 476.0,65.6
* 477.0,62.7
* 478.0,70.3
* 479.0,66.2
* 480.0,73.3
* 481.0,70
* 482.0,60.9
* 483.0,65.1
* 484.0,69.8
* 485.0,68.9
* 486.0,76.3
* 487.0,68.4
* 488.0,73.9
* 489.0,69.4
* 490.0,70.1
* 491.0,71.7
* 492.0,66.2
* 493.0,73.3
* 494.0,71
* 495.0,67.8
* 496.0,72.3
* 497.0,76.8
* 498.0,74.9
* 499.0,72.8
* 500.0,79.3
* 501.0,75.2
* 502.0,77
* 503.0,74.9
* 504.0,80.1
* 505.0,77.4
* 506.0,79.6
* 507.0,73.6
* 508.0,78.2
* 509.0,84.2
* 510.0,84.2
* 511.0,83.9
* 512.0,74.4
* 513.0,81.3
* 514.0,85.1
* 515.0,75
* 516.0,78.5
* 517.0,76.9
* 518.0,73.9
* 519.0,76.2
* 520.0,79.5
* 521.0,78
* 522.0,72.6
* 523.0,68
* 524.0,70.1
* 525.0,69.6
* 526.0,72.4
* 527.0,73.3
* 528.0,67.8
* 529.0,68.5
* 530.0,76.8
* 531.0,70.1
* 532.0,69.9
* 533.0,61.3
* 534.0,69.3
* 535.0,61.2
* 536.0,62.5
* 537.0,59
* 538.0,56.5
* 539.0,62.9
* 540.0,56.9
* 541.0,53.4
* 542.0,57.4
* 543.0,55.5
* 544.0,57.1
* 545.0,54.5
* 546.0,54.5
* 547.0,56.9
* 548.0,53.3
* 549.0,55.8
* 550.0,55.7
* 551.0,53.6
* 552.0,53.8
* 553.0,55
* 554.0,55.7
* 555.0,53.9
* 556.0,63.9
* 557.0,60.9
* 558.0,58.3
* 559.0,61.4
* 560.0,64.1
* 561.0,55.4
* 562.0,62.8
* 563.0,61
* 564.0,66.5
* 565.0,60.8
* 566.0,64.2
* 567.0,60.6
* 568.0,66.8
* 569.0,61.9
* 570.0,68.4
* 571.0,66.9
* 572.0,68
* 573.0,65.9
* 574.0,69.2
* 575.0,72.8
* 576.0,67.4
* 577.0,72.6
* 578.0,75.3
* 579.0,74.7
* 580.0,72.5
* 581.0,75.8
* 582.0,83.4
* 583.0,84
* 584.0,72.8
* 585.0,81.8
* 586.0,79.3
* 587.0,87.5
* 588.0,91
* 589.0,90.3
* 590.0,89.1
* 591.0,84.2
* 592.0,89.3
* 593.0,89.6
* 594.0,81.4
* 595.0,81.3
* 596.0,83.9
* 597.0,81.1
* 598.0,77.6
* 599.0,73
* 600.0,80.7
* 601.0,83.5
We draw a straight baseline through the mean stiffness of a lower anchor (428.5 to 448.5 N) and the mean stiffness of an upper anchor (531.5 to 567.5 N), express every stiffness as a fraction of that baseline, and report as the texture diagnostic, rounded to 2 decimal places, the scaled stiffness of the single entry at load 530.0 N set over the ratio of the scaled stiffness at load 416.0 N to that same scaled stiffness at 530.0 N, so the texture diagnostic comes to 1.65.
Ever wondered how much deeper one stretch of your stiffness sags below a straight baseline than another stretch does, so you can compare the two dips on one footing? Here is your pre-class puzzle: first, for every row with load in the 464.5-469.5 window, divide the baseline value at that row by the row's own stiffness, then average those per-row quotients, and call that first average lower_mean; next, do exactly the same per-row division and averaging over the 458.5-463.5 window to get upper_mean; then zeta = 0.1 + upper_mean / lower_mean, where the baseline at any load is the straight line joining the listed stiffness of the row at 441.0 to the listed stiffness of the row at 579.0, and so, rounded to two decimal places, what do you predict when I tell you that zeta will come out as 1.08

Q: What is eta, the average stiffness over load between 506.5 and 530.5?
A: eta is 76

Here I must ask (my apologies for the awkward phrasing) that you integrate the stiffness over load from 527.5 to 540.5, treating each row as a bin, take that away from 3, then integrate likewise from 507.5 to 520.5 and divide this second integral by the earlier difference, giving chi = -1.23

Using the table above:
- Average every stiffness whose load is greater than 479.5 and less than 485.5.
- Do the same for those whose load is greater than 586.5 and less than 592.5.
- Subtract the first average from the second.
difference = 21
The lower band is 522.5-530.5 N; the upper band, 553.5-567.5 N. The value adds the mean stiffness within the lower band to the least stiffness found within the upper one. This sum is 125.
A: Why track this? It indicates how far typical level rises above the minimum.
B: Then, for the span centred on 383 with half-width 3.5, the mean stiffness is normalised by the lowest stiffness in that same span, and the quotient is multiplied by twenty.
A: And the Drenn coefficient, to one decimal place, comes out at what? 21.6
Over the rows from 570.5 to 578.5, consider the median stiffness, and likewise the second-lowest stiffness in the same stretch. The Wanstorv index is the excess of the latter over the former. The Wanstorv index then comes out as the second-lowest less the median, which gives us -1.70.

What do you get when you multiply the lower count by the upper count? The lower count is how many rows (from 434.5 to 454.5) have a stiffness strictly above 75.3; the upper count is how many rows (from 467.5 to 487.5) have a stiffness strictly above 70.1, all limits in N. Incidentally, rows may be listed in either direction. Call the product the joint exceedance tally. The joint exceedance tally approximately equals 48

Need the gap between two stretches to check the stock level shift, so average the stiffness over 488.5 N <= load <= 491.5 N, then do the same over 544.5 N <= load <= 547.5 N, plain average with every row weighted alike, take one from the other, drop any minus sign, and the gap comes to 15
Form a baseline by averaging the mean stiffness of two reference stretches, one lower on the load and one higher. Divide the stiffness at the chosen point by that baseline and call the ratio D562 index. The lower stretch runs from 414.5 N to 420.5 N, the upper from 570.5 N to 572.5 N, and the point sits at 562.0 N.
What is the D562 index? 0.88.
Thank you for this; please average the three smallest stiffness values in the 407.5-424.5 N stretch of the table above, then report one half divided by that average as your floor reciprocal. 0.0072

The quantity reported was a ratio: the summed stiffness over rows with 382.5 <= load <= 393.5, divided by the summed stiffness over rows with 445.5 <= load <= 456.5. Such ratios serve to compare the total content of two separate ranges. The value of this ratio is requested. 1.02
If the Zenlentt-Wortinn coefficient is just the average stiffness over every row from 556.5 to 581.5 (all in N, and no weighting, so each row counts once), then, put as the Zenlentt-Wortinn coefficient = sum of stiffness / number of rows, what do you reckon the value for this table 66.2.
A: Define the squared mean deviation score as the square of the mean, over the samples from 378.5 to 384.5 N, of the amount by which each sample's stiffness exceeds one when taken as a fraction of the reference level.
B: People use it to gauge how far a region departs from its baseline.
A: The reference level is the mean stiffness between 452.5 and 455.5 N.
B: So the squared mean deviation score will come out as 0.015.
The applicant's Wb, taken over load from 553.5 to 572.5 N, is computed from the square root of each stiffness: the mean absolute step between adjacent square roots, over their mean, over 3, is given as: 0.0119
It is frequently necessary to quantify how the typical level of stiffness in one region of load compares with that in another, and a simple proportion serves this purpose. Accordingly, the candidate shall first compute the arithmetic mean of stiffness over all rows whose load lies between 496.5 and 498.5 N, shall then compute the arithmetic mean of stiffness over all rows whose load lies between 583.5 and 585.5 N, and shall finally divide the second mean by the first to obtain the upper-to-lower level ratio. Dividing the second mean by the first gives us 1.02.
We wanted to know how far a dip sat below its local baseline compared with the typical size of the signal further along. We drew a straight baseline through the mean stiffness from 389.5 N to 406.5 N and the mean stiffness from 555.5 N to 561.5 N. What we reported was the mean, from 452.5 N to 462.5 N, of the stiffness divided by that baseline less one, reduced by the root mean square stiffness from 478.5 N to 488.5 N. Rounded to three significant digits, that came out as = -69.4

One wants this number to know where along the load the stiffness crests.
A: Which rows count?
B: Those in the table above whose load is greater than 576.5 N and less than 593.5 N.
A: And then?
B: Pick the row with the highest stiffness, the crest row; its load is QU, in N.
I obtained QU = 588.0 N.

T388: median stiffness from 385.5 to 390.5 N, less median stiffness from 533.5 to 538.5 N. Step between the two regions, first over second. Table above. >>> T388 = 13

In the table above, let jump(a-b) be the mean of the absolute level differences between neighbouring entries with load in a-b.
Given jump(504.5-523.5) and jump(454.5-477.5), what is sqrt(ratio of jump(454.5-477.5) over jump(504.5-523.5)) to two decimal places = 0.80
